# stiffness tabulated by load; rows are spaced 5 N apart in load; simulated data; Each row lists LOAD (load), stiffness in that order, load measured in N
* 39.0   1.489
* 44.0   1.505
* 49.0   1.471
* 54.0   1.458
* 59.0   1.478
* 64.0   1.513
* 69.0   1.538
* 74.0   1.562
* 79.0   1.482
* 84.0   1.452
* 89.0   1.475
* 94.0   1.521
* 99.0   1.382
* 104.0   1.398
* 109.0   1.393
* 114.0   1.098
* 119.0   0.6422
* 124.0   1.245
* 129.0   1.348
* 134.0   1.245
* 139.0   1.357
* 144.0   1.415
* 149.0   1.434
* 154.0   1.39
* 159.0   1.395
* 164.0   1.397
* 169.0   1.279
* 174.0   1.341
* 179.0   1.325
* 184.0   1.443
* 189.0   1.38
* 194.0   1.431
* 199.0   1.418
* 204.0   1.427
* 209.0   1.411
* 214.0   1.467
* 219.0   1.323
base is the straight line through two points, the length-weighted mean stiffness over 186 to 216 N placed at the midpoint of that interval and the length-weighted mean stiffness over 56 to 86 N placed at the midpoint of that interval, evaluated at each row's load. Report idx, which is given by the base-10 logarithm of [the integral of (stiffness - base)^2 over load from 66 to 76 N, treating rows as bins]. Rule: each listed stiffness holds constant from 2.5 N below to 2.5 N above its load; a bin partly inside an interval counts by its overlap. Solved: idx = -1.7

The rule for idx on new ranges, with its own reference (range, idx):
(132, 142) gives -0.6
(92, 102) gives -1.2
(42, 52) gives -1.9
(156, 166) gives -1.6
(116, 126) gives 0.6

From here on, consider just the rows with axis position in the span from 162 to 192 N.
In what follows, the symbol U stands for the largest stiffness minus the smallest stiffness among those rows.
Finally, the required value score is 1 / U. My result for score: 6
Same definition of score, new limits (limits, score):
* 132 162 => 5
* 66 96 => 9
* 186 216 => 11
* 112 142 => 1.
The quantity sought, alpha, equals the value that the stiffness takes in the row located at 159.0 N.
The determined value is 1.395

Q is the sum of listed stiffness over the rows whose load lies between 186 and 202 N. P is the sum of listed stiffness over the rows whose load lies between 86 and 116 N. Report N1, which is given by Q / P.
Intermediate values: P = 8.3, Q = 4.2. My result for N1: 0.5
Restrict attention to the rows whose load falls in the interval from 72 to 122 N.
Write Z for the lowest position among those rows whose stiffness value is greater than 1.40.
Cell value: 74.0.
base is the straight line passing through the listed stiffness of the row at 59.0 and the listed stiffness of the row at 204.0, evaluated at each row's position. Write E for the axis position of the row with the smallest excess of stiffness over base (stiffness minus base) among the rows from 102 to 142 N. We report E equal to 119.0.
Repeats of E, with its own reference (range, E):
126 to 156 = 134.0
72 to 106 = 99.0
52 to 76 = 54.0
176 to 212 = 179.0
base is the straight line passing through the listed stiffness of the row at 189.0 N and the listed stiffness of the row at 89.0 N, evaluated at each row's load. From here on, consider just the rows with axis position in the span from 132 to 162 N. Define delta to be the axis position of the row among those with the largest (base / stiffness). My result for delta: 134.0 N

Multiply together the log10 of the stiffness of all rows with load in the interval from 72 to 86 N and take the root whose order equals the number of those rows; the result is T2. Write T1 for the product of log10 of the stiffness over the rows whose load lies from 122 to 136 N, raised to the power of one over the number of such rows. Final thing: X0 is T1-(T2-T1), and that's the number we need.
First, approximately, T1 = 0.11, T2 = 0.18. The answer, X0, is 0.04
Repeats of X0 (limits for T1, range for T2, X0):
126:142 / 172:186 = 0.10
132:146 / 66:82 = 0.06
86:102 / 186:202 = 0.18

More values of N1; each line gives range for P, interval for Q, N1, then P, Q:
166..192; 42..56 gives 0.7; 6.8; 4.4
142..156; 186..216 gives 2.0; 4.2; 8.5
